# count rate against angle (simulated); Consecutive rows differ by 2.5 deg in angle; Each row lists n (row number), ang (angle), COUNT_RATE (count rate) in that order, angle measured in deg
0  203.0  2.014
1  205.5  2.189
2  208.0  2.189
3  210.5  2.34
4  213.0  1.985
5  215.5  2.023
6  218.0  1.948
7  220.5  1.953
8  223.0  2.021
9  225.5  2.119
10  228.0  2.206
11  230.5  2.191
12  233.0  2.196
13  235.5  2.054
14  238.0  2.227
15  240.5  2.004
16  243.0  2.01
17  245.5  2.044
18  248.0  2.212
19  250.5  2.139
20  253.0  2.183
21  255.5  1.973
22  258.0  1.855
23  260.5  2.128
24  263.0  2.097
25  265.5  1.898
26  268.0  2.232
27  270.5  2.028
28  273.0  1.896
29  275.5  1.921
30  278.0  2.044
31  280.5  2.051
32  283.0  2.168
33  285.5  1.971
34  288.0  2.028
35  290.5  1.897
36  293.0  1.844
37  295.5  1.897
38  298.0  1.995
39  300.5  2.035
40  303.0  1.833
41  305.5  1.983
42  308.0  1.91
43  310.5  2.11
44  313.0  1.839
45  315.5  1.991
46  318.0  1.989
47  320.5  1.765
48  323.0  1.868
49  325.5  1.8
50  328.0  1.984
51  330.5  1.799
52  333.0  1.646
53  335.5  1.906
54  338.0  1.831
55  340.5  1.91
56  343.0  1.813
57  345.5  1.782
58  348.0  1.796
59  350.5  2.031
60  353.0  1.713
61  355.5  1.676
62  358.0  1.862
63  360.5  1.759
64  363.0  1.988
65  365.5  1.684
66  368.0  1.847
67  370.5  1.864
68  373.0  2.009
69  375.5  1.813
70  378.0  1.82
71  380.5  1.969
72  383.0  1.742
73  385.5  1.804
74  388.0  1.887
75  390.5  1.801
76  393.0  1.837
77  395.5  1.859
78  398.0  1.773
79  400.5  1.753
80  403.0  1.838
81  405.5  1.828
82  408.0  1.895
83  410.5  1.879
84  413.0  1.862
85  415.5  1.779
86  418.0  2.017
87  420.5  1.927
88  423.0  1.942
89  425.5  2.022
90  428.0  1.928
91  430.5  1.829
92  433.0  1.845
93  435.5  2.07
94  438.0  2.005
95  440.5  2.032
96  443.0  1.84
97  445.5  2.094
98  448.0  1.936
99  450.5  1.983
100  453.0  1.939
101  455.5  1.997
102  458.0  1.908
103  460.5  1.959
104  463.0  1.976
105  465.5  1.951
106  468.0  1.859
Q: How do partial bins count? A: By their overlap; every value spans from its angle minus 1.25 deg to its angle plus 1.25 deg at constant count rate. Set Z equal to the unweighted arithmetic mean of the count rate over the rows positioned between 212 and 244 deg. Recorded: 2.07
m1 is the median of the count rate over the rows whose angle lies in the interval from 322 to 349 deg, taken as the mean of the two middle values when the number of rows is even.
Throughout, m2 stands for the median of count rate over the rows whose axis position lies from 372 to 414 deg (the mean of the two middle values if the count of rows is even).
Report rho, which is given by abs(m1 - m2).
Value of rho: 0.02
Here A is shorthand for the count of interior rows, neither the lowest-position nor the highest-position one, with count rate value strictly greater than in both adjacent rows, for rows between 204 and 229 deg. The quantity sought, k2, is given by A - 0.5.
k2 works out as 1.5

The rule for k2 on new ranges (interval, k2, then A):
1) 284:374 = 11.5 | 12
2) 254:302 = 3.5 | 4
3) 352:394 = 4.5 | 5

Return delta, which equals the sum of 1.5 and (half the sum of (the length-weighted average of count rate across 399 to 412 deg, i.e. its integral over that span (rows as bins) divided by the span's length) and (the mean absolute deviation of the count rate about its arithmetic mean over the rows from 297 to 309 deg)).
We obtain 2.45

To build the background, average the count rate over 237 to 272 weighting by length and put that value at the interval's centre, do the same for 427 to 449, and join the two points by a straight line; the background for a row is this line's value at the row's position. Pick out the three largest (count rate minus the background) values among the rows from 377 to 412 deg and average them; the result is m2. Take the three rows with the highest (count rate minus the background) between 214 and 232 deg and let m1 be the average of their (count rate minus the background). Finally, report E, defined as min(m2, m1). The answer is -0.06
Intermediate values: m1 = 0.08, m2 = -0.06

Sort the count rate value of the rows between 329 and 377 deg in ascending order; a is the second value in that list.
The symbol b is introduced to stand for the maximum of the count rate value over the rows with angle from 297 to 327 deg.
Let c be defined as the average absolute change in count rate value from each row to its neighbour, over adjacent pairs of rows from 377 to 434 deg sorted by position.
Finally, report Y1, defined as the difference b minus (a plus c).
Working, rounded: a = 1.676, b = 2.11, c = 0.08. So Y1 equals 0.36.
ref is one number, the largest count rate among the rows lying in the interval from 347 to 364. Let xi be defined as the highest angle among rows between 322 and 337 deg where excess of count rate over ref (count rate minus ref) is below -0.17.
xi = 333.0 deg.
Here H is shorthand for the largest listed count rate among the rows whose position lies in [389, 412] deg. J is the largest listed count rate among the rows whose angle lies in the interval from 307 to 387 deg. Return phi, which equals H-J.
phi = -0.2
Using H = 1.895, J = 2.11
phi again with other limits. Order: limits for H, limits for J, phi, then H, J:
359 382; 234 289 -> -0.2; 2.009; 2.232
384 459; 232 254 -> -0.1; 2.094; 2.227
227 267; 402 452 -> 0.1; 2.227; 2.094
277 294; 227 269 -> -0.1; 2.168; 2.232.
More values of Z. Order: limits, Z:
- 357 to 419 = 1.85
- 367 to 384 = 1.87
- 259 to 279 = 2.03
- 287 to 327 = 1.92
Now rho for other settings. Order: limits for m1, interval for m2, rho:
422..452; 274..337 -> 0.04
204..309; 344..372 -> 0.23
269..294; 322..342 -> 0.15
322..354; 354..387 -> 0.01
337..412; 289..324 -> 0.07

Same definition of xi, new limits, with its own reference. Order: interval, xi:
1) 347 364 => 360.5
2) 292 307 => 303.0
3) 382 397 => 395.5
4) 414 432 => 430.5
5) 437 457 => 443.0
